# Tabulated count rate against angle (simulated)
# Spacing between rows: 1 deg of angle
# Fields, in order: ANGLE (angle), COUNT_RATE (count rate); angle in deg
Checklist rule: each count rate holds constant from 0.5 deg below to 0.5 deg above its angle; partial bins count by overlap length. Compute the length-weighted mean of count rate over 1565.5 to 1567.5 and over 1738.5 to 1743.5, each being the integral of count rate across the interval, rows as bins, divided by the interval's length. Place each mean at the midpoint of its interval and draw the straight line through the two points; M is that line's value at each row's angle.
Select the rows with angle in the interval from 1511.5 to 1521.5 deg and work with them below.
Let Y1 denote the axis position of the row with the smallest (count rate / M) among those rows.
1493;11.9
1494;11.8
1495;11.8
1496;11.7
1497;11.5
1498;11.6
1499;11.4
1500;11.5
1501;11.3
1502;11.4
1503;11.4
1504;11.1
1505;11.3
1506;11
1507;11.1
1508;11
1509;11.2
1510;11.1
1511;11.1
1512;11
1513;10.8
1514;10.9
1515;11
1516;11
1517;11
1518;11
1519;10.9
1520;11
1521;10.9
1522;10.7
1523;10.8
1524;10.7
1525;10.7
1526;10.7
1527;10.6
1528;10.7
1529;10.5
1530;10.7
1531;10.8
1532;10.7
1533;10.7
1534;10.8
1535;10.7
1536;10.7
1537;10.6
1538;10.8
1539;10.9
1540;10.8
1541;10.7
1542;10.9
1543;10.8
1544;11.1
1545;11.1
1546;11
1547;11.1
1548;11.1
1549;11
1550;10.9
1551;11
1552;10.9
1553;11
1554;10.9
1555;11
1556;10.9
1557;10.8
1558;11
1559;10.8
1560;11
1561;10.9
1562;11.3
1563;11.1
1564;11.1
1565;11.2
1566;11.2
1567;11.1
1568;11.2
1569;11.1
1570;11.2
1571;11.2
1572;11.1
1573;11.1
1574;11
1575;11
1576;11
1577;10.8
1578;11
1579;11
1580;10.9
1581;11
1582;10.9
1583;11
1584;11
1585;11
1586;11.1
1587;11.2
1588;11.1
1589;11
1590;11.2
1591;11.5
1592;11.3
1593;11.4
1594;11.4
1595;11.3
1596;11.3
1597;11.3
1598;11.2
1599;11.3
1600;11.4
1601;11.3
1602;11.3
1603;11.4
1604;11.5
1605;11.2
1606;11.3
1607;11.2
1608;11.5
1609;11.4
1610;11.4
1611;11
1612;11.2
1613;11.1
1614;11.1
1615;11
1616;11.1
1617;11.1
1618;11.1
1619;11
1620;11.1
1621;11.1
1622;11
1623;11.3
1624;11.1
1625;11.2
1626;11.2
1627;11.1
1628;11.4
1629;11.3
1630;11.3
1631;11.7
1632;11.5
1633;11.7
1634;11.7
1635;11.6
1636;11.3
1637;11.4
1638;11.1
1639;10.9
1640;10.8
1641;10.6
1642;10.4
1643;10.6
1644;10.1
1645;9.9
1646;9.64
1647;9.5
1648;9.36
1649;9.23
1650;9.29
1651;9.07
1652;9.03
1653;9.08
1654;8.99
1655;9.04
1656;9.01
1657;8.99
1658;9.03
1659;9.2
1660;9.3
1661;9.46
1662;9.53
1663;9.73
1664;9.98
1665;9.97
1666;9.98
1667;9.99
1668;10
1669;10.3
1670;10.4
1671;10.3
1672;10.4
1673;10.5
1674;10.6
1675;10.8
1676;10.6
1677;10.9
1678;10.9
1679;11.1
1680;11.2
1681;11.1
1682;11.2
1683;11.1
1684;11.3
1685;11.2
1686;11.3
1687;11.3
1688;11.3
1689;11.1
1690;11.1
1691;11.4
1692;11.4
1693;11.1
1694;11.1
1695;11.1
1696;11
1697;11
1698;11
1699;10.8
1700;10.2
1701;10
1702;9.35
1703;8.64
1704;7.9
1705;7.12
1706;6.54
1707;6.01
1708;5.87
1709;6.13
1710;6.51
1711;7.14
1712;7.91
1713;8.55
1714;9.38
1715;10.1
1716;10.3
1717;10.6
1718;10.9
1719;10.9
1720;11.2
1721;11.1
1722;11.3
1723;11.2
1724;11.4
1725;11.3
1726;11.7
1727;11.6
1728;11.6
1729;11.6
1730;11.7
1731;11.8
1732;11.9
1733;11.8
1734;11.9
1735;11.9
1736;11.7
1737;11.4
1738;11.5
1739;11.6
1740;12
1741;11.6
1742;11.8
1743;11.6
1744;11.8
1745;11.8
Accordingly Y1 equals 1513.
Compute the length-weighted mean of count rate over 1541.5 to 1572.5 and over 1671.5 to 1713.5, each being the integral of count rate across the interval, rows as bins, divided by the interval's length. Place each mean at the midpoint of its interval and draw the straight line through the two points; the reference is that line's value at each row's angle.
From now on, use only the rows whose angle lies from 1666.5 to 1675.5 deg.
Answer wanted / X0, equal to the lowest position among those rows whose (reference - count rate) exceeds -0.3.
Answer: 1667 deg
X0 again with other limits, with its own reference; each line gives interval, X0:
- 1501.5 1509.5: 1502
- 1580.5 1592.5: 1581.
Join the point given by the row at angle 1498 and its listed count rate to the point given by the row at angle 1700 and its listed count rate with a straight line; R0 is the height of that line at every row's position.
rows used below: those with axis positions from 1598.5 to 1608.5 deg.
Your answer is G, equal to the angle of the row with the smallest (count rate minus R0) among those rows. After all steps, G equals 1605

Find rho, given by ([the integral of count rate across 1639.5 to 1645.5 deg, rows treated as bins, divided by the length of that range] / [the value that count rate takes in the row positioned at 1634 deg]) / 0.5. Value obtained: 1.8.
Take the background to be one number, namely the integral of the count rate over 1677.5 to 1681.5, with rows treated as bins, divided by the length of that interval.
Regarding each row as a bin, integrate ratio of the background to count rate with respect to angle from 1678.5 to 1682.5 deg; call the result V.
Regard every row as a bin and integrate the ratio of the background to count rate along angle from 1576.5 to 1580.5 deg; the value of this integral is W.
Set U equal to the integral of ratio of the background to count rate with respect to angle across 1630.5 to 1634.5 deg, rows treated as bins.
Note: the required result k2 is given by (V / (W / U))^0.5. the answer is 1.93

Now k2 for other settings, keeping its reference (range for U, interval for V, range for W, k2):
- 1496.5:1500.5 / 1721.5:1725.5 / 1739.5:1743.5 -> 2.00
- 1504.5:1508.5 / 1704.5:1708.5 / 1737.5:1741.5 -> 2.71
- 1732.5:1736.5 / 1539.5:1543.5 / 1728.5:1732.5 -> 2.02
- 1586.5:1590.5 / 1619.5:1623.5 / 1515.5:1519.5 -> 1.98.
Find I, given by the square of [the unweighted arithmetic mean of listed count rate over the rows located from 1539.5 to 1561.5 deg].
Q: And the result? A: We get 120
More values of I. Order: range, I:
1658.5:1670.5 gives 96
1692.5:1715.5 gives 79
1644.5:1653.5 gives 87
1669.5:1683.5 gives 116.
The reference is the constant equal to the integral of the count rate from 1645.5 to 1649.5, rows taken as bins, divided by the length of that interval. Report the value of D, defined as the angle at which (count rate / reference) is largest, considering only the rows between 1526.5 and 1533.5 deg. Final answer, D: 1531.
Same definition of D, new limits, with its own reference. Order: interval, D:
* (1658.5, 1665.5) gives 1664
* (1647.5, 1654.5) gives 1648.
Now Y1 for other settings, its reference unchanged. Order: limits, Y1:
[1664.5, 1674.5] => 1665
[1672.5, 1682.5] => 1673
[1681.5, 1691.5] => 1690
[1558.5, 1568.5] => 1559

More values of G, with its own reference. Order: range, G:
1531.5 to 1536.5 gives 1532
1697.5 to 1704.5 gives 1704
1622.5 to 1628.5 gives 1624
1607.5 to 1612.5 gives 1611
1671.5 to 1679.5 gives 1672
